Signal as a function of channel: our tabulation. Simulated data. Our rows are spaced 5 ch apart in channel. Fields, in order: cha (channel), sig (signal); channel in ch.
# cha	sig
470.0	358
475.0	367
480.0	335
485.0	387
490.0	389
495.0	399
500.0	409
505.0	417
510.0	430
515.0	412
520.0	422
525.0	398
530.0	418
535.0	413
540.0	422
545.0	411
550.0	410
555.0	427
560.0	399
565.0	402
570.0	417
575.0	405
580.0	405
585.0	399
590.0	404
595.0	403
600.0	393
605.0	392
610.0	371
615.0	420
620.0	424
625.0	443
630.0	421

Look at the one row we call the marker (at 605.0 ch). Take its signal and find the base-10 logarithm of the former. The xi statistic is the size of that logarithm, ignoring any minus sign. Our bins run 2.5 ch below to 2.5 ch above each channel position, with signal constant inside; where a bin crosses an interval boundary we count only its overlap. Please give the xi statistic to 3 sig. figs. 2.59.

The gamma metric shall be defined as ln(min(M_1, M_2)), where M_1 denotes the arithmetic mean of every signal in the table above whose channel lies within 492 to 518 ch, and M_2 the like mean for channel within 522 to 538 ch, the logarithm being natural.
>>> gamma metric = 6.02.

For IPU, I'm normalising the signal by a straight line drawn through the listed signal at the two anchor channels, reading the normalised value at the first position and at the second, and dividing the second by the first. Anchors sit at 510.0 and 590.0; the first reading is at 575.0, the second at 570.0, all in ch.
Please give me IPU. 1.03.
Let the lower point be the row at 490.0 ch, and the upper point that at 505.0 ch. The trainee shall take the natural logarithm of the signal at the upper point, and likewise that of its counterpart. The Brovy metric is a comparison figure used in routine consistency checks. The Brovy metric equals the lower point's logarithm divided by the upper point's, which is 0.99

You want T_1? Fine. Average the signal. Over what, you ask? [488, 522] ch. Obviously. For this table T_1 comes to 411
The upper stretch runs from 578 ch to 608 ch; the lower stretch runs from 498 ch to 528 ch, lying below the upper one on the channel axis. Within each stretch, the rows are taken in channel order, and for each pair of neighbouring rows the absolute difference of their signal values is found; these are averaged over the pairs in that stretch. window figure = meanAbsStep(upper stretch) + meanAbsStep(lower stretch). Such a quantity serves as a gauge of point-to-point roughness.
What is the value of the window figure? 19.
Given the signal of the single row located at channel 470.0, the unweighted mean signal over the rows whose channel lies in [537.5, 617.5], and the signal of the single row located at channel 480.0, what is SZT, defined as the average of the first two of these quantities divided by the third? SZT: 1.14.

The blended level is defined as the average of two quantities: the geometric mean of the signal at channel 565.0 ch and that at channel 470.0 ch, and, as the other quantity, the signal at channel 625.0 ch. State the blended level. 411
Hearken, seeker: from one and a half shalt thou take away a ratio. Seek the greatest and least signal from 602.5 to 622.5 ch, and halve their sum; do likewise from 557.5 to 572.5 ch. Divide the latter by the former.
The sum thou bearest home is 0.47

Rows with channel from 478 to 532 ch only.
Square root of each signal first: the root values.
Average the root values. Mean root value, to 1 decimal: 20.0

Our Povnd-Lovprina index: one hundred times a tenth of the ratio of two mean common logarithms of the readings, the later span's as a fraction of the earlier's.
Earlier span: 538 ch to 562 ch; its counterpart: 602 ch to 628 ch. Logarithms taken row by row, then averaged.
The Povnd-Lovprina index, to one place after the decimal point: 10.0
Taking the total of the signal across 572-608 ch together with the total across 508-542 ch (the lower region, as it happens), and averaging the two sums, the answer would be 2858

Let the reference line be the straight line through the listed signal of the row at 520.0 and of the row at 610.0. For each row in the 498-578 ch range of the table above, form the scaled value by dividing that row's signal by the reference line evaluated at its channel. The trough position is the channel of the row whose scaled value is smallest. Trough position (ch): 500.0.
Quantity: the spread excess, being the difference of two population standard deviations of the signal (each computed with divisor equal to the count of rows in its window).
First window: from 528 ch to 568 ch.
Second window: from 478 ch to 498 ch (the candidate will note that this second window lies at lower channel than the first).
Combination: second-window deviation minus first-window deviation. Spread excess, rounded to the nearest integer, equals 16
